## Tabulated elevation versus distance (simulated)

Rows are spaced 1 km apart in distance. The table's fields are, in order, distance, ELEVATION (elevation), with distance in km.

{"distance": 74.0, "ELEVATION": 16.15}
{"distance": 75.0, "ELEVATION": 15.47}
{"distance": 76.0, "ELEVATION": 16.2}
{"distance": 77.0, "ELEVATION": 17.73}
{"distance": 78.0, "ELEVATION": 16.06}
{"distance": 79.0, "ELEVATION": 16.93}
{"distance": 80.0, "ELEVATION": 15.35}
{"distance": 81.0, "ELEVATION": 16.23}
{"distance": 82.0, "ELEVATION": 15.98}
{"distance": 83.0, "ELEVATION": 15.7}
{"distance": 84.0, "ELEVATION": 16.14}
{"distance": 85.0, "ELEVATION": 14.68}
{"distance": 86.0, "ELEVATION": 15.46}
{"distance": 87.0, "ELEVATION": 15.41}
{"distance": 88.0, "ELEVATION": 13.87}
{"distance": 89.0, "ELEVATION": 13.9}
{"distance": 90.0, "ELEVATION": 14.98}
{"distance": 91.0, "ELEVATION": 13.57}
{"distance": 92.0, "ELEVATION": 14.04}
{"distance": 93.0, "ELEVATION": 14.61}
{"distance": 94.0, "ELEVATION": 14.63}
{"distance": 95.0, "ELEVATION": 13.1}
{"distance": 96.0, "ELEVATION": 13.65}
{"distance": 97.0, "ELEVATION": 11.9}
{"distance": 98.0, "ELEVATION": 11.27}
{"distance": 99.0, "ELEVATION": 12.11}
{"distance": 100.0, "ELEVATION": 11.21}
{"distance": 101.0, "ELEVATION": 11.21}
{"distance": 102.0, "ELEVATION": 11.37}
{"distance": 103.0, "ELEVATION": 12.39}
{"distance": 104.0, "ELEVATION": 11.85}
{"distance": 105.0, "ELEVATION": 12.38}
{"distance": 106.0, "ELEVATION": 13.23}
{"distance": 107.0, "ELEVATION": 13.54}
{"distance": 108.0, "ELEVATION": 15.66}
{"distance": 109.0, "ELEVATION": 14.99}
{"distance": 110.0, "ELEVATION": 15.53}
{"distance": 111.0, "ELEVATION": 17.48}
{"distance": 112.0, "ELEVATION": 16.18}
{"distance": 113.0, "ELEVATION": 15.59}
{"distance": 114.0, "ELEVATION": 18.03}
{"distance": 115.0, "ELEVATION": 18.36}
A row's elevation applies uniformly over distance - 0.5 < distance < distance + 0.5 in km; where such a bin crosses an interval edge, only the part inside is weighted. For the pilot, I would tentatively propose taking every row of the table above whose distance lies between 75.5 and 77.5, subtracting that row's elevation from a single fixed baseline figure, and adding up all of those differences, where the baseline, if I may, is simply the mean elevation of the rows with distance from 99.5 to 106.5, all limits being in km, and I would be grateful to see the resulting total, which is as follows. -10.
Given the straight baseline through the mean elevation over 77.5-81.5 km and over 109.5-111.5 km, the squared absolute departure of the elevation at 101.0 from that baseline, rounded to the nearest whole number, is 27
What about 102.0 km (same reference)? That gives 25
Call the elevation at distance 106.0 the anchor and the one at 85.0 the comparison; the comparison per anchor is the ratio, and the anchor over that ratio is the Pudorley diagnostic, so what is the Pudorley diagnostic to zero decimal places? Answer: 12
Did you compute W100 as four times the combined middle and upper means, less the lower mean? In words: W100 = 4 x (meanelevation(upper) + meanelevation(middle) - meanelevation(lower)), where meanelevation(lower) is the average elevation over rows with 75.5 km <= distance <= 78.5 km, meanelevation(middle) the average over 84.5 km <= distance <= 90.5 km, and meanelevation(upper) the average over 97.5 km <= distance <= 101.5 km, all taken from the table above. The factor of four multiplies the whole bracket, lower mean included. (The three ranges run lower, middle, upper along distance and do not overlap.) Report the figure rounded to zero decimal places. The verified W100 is 38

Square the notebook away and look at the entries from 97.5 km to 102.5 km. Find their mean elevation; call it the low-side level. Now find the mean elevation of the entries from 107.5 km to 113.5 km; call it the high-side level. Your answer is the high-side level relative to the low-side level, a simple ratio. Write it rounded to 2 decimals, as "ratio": 1.39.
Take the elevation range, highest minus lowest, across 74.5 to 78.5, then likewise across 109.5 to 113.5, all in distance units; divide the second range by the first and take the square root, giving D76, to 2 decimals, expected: 0.93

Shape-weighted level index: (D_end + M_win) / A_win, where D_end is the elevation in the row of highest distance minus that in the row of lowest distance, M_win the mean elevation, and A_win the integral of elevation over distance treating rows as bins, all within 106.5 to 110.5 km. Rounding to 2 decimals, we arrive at 0.28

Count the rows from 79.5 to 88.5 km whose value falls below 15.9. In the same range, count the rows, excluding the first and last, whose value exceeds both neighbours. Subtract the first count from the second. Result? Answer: -3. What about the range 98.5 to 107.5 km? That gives -8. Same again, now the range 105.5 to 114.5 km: -4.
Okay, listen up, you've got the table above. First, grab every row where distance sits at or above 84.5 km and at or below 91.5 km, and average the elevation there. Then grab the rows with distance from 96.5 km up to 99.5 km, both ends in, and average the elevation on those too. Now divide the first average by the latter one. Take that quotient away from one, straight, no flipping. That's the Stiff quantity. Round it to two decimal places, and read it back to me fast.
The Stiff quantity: -0.24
